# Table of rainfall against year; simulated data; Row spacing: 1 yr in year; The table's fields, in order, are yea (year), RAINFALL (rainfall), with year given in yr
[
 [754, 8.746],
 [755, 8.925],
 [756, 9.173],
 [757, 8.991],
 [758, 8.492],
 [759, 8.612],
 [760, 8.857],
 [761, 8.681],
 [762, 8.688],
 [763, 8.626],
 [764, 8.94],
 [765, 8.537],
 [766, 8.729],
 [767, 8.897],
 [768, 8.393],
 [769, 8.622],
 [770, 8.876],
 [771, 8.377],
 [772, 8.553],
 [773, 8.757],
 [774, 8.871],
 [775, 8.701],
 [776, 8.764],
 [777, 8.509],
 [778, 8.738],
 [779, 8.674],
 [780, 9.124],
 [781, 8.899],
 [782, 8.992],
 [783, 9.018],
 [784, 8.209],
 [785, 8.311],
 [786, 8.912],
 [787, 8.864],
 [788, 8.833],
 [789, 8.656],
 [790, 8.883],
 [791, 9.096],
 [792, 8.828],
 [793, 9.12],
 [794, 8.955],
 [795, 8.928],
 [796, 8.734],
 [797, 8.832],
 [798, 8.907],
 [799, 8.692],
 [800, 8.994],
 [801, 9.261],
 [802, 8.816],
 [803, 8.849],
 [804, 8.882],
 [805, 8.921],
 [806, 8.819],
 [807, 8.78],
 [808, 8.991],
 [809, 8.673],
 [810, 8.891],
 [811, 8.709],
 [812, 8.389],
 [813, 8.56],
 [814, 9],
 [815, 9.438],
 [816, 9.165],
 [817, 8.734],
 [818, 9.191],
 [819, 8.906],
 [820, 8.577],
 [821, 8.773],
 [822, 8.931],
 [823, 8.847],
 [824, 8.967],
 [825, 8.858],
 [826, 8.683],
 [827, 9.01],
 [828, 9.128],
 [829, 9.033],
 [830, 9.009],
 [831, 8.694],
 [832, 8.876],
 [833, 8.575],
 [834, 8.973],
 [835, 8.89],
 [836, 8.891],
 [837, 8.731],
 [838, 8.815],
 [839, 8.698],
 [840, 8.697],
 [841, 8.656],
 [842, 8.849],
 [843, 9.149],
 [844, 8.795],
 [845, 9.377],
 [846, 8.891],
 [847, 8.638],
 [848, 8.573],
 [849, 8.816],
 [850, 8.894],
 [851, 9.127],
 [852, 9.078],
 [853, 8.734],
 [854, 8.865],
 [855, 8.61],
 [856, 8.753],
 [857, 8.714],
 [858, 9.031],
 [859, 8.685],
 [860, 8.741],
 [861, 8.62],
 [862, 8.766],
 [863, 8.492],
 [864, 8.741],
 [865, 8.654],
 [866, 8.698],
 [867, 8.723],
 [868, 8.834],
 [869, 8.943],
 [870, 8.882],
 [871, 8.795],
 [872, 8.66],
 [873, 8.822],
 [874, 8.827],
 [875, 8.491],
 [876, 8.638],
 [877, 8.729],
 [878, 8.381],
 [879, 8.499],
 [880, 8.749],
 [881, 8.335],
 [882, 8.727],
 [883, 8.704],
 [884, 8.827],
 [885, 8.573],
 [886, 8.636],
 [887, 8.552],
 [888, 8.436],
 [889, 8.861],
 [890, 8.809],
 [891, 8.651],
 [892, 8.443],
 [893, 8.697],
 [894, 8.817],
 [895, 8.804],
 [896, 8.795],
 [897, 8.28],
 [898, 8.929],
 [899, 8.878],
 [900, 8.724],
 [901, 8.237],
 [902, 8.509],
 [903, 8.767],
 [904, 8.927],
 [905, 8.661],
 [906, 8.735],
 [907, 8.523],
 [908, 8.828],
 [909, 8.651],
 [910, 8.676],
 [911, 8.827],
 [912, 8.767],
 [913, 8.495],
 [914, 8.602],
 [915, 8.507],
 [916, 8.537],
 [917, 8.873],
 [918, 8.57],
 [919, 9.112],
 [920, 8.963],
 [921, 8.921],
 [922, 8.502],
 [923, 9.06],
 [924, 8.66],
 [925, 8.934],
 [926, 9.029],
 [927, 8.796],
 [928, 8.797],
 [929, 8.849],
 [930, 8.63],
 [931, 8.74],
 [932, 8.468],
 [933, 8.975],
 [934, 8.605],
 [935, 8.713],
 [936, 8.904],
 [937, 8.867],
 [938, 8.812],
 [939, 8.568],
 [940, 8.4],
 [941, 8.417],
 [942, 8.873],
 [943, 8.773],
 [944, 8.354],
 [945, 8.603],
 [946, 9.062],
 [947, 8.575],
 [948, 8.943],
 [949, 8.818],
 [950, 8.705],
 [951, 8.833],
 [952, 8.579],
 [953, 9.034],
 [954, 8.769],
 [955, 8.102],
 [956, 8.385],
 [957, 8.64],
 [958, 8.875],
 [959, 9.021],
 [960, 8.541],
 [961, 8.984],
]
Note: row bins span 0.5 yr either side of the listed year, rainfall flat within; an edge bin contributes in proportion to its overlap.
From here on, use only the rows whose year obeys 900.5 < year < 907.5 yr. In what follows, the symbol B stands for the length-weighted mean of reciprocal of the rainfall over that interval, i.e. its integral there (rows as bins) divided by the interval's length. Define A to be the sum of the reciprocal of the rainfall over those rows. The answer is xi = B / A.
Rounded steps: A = 0.81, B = 0.116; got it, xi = 0.14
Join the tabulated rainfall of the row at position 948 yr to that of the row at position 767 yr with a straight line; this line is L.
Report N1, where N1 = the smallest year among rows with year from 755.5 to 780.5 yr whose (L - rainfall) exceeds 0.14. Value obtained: 758 yr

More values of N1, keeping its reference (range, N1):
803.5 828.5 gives 809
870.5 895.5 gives 872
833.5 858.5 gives 837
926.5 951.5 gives 927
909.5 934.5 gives 910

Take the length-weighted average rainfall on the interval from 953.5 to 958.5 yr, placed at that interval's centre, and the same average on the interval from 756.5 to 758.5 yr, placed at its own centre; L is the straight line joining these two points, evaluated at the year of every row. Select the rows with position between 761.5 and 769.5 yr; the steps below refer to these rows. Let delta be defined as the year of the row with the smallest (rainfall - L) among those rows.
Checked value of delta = 768 yr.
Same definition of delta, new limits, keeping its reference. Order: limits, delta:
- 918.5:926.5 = 922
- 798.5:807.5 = 799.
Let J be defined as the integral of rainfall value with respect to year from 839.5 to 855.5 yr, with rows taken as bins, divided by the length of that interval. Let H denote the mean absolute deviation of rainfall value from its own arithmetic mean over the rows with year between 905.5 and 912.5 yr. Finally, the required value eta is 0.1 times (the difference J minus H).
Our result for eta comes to 0.877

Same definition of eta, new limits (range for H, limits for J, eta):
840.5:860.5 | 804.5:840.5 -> 0.869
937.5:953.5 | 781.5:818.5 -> 0.868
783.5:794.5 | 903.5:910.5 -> 0.850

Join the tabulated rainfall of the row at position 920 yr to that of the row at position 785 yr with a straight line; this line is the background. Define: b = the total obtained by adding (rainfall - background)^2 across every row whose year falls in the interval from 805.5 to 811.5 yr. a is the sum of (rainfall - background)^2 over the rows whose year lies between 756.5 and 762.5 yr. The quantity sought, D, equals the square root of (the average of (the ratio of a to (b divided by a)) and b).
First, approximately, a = 1.9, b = 1.0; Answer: 1.5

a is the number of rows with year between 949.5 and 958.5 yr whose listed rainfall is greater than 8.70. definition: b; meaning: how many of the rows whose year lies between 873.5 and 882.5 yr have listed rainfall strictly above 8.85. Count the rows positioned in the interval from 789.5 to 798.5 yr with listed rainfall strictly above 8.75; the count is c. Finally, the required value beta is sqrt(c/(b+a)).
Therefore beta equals 1.26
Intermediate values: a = 5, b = 0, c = 8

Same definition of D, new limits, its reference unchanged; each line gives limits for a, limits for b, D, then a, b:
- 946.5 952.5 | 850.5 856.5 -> 1.0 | 0.9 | 0.5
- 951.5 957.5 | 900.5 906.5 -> 2.1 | 2.3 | 0.6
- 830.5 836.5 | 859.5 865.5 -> 1.6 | 0.5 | 0.1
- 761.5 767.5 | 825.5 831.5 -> 1.4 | 1.8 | 1.2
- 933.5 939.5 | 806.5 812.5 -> 0.8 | 0.6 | 0.8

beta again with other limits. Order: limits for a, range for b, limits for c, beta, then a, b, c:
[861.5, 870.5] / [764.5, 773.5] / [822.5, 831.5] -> 0.94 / 6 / 2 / 7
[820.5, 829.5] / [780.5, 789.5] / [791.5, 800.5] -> 0.73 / 8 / 5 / 7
